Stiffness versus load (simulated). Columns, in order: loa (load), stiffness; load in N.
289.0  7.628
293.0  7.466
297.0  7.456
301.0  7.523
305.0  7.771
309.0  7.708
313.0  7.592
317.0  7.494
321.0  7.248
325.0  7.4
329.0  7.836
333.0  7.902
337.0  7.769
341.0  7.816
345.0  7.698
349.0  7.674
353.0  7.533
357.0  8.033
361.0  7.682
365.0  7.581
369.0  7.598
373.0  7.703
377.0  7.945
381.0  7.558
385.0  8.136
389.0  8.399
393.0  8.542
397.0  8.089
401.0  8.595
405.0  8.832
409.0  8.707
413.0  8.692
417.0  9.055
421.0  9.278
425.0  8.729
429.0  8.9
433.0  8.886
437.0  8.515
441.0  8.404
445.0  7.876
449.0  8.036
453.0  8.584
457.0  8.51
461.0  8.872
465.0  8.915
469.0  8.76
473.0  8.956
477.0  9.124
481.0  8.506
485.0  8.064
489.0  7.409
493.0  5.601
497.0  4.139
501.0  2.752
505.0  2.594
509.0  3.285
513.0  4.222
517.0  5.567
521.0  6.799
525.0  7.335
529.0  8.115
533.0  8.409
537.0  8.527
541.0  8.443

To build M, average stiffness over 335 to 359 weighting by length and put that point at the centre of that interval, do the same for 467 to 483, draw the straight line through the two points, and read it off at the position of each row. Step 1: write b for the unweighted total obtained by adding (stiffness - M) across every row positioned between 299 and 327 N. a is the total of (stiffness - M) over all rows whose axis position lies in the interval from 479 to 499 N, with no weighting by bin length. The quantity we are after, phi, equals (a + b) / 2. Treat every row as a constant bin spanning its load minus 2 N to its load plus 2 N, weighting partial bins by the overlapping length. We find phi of -5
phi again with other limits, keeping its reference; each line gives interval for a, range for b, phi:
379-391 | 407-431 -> 2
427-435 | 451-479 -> 1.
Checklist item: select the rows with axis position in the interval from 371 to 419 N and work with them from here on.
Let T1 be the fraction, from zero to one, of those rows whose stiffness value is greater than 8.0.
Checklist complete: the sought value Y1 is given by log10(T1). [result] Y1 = -0.1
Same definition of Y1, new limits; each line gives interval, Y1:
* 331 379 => -1.1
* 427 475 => 0.0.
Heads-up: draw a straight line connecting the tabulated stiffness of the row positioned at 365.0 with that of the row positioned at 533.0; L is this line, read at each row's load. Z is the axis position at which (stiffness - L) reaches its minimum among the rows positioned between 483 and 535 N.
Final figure 505.0 N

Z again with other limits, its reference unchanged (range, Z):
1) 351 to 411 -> 381.0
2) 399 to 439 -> 437.0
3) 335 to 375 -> 369.0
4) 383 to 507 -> 505.0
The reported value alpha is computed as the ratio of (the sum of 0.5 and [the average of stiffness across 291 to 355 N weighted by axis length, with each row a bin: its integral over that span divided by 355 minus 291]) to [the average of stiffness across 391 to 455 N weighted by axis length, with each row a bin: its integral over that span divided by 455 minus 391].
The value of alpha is 0.94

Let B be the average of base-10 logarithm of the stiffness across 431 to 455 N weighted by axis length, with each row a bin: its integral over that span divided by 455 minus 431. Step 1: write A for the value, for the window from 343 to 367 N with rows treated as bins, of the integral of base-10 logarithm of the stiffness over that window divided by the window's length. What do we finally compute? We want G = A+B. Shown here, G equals 1.81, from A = 0.886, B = 0.923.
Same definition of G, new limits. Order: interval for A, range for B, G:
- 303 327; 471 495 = 1.77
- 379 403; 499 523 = 1.51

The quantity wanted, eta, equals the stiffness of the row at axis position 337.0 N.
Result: 7.769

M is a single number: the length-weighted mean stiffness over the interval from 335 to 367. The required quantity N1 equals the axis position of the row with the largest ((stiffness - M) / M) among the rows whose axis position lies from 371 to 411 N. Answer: 405.0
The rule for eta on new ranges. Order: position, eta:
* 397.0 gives 8.089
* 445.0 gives 7.876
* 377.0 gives 7.945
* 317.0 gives 7.494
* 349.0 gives 7.674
